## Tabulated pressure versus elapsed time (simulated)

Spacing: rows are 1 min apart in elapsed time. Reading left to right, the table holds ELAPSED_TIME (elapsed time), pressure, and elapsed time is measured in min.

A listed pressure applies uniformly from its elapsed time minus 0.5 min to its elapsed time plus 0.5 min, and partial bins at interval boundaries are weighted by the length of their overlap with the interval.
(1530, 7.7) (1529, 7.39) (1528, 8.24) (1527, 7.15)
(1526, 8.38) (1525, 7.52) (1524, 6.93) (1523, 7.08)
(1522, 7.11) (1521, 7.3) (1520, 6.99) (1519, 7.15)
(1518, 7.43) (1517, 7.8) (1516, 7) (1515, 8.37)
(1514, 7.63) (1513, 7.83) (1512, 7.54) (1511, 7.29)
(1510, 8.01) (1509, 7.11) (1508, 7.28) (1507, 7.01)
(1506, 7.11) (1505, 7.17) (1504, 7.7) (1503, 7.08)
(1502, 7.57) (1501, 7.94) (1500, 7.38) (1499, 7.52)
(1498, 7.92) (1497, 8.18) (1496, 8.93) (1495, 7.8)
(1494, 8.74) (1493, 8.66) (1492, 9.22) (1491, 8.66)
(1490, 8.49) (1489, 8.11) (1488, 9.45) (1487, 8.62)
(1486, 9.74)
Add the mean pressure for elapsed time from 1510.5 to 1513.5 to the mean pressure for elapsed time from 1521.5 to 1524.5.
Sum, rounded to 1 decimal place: 14.6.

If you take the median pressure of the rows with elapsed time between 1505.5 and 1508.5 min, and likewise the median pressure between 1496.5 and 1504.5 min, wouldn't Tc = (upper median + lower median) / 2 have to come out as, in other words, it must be 7.4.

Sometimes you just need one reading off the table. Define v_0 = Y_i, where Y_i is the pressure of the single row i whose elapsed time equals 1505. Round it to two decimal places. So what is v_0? 7.17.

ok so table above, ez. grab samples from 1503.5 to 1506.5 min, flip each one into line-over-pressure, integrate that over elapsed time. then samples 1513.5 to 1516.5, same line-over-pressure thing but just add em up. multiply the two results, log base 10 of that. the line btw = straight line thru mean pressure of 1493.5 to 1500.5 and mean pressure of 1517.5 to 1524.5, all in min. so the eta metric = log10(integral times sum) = 0.965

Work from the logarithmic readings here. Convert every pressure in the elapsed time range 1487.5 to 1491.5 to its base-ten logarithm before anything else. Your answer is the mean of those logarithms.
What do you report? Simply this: 0.938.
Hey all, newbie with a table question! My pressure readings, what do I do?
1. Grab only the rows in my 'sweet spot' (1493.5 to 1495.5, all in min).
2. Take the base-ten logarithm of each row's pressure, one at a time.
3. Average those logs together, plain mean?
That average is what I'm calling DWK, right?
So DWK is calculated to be 0.917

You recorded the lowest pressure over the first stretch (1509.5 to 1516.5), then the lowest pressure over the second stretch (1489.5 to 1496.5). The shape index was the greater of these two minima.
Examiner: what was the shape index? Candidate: 7.80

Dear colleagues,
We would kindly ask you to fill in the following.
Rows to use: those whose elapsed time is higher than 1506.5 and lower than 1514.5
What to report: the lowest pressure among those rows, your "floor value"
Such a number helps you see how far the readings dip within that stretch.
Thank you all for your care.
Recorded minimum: 7.01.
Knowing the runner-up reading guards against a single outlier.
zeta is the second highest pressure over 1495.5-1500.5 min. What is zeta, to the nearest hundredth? 8.18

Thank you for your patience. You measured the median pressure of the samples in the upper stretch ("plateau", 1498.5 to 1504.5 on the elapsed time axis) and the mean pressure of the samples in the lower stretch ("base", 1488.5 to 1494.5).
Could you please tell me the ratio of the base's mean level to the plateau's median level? 1.15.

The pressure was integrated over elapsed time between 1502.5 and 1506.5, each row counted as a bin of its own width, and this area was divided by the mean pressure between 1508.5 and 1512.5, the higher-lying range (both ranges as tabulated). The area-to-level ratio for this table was 3.9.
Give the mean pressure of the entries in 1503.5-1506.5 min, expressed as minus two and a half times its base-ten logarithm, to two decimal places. -2.16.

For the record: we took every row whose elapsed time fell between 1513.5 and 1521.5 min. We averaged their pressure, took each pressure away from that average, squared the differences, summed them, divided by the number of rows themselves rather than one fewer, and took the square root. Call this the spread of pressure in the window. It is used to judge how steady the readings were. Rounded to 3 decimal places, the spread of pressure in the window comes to 0.437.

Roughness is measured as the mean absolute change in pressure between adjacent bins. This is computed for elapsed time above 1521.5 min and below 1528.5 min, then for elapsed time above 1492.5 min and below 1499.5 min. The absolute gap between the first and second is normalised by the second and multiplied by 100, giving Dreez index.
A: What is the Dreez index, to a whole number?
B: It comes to 11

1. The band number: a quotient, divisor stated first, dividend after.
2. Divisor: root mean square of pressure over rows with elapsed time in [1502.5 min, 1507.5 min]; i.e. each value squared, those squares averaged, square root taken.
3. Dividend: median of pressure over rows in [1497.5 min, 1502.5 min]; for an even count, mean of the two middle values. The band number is 1.05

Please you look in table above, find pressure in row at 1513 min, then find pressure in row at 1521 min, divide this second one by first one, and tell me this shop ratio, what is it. 0.93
